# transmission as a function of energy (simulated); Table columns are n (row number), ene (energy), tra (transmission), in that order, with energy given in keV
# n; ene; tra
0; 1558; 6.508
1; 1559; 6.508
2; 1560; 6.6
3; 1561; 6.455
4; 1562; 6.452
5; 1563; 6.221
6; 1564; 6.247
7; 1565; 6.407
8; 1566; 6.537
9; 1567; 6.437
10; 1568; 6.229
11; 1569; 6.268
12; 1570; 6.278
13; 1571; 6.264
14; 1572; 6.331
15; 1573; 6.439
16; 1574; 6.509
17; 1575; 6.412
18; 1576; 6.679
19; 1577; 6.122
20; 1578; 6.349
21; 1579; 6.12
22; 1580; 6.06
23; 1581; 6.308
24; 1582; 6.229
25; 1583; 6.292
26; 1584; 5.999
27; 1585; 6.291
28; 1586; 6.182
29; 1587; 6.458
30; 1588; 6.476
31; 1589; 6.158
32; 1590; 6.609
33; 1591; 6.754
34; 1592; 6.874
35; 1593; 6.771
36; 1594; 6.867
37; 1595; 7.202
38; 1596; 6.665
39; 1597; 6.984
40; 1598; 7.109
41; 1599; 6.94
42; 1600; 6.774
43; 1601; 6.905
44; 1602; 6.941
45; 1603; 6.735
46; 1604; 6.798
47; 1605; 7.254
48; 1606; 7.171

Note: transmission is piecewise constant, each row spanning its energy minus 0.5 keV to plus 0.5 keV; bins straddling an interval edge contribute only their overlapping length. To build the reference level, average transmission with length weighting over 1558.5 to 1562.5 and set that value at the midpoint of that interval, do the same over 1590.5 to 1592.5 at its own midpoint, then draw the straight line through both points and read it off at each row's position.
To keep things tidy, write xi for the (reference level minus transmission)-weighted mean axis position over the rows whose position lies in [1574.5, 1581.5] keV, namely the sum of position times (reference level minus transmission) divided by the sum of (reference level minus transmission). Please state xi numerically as 1578.7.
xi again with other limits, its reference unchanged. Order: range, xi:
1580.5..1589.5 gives 1585.0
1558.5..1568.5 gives 1565.5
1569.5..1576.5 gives 1572.1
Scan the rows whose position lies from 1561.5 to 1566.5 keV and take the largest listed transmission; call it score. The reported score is 6.537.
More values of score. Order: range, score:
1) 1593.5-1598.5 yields 7.202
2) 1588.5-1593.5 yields 6.874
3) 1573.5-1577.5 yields 6.679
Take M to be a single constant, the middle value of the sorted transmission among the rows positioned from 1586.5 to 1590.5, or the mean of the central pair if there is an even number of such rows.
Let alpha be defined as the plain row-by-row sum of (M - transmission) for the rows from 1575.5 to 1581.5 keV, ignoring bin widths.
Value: 1.2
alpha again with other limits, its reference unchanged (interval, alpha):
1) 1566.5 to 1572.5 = 1.0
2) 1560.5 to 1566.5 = 0.5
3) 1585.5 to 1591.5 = 0.2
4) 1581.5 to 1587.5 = 1.4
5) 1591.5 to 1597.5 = -2.6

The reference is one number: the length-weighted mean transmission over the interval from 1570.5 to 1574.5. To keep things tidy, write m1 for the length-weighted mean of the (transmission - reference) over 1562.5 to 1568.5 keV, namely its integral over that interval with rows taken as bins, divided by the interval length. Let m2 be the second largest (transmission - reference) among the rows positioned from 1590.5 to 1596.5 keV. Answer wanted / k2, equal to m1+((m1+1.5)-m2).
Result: 0.93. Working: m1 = -0.04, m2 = 0.49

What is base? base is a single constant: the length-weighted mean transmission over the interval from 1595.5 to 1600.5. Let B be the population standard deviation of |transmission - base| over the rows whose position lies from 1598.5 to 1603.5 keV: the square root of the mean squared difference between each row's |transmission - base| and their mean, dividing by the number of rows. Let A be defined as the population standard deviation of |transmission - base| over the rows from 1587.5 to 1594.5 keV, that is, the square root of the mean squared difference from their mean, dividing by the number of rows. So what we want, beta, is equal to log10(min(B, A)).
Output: -1.26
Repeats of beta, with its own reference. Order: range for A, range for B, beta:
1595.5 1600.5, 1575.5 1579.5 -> -1.15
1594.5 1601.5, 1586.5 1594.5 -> -1.00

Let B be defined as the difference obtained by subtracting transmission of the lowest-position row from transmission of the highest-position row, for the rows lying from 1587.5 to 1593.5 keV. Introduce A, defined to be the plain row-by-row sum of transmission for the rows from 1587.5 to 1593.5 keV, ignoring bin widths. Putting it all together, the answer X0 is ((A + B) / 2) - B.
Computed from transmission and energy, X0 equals 19.7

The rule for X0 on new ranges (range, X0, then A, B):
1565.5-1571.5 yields 19.1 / 38.0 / -0.3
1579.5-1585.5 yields 18.5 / 37.2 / 0.2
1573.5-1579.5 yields 19.3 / 38.2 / -0.4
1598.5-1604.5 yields 20.6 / 41.1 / -0.1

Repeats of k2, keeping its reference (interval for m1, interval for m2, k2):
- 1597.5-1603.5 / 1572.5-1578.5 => 2.41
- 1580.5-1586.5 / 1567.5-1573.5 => 1.22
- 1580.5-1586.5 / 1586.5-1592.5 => 0.79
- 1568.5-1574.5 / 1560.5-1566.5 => 1.36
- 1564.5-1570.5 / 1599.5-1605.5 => 0.89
